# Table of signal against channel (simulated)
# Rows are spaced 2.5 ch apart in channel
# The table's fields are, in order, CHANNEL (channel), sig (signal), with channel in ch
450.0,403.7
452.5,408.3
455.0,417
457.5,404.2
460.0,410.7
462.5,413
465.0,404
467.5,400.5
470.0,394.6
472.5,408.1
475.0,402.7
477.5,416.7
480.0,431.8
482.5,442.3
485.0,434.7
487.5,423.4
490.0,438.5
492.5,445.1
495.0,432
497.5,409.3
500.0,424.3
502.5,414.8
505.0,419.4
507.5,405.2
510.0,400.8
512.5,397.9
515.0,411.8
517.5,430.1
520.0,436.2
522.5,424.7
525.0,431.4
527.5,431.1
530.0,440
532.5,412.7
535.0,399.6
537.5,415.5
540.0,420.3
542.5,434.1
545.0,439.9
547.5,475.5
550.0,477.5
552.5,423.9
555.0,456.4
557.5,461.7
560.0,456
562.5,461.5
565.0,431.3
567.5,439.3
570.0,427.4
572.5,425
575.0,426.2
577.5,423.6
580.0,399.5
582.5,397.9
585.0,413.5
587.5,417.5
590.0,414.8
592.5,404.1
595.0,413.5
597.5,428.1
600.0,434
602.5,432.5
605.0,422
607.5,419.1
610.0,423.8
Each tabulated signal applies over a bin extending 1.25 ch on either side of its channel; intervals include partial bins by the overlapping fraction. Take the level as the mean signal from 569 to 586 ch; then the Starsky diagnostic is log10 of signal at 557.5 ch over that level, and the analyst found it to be 0.045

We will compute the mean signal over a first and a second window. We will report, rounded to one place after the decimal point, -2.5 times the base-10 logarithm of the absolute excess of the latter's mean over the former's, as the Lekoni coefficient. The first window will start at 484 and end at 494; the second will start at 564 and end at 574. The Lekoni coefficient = -1.7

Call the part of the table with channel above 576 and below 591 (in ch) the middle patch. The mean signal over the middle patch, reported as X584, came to 411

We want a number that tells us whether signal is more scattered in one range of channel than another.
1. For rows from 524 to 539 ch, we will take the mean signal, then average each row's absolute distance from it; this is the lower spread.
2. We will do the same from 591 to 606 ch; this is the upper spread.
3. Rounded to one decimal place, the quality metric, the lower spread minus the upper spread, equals 3.3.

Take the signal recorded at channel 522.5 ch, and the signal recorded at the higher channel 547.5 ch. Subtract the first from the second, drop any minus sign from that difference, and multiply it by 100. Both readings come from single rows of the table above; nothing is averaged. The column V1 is 5080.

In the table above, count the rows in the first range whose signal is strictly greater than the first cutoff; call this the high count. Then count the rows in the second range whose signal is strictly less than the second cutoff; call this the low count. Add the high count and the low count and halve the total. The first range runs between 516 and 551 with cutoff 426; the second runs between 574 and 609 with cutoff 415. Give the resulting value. 7.50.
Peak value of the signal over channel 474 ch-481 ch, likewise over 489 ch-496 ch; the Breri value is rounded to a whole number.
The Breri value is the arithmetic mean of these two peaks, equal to 438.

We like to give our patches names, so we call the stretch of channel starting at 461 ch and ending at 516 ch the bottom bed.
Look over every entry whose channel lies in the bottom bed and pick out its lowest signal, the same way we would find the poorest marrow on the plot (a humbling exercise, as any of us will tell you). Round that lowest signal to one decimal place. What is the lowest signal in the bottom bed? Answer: 394.6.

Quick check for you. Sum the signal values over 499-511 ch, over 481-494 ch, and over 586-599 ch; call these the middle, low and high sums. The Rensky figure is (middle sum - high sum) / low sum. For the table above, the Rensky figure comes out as -0.006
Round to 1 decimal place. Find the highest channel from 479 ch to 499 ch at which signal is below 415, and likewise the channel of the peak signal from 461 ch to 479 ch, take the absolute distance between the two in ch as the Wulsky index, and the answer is 20.0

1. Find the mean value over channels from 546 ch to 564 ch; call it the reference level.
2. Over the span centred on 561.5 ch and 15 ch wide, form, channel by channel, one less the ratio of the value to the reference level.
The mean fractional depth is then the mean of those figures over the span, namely 0.017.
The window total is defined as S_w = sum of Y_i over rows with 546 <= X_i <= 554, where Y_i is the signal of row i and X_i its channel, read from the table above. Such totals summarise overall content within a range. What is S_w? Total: 1377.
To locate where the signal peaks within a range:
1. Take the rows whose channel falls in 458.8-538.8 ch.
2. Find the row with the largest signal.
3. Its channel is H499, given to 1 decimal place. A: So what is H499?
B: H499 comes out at 492.5 ch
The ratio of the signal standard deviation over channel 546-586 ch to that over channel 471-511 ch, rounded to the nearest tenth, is 1.7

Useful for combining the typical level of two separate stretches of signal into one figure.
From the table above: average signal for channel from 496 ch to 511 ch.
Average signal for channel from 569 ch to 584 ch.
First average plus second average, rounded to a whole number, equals 829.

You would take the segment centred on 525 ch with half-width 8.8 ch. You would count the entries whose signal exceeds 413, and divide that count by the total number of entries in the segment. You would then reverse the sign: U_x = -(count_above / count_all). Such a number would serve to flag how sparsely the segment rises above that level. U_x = -0.9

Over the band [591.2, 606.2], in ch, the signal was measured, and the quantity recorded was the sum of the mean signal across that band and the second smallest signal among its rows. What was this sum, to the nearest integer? 836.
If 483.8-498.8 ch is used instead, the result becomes 854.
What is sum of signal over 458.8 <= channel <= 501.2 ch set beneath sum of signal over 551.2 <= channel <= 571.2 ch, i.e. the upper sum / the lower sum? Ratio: 0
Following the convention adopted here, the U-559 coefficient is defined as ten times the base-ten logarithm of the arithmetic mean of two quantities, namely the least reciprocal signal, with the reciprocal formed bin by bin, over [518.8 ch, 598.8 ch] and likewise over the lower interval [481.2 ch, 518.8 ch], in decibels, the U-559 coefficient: -26.63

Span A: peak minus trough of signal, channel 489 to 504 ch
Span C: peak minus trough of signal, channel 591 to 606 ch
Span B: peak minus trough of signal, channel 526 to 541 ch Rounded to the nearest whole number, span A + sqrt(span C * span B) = 71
